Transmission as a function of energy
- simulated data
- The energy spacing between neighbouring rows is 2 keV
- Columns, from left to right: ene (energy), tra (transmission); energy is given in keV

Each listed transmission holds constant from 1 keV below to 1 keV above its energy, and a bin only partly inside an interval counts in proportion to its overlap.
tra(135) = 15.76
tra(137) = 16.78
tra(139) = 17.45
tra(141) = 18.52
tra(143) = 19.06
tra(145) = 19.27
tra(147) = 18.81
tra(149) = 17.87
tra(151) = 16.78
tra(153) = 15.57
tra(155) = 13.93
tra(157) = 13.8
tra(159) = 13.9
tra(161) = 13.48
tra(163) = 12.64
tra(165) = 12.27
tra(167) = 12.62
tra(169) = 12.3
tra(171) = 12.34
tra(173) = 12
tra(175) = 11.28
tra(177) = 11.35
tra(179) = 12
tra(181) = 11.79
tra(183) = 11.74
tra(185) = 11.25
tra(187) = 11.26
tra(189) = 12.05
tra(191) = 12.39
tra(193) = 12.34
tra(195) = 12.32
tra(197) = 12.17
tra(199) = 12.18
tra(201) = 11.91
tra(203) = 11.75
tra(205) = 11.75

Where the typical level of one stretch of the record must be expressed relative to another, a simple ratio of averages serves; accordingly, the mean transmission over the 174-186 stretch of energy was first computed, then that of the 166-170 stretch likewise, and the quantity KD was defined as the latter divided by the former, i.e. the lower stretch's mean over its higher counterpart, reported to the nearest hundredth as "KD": 1.08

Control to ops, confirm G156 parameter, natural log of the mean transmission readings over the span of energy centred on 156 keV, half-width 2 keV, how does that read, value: 2.63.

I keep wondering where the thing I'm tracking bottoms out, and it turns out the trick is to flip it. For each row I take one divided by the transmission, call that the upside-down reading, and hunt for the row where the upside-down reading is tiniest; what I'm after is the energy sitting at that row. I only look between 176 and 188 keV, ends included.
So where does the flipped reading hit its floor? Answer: 179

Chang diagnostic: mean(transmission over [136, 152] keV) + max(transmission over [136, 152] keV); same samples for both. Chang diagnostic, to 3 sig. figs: 37.3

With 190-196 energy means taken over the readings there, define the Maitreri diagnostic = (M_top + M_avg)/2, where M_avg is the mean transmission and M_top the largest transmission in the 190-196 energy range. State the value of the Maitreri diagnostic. 12.4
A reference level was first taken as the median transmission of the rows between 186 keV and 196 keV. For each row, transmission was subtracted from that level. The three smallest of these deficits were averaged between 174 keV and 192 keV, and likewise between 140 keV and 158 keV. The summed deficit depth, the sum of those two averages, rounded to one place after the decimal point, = -6.6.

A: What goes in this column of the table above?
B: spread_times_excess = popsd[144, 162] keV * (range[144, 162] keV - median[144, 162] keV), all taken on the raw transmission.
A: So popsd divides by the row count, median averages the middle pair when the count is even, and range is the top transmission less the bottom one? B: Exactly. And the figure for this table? -21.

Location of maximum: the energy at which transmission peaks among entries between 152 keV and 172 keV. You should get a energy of 153 keV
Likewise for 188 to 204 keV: 191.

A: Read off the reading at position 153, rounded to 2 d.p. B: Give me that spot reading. 15.57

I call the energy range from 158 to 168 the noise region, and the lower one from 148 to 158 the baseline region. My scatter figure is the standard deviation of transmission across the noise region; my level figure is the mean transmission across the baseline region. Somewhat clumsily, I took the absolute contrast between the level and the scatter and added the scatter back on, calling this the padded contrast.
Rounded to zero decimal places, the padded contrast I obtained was 16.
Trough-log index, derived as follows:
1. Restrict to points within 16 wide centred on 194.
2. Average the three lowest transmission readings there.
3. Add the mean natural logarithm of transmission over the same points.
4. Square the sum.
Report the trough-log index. 203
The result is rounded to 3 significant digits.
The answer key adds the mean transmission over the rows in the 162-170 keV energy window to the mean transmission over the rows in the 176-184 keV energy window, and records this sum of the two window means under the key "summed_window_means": 24.2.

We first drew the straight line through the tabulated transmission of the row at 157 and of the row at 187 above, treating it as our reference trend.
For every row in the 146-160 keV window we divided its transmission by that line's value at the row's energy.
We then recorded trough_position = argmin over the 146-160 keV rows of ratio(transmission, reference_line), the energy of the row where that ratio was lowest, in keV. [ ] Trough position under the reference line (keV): 155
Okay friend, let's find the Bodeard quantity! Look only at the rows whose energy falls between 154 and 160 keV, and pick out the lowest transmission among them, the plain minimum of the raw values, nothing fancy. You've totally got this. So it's 13.8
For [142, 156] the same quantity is 13.93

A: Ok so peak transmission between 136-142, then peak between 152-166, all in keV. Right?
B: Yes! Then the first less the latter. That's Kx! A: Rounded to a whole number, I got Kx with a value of 3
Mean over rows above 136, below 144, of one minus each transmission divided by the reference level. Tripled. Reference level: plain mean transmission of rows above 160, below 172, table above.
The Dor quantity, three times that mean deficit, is -1.3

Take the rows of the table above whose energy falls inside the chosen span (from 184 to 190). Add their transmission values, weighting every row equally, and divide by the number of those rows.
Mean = 11.5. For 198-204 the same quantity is 11.9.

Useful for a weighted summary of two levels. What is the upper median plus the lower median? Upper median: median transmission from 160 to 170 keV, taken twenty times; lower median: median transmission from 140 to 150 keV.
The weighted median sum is 271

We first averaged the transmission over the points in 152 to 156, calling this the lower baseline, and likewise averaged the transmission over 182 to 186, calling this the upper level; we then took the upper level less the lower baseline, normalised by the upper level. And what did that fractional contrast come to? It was -0.28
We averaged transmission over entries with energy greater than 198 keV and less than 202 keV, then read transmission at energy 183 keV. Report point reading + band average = 24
